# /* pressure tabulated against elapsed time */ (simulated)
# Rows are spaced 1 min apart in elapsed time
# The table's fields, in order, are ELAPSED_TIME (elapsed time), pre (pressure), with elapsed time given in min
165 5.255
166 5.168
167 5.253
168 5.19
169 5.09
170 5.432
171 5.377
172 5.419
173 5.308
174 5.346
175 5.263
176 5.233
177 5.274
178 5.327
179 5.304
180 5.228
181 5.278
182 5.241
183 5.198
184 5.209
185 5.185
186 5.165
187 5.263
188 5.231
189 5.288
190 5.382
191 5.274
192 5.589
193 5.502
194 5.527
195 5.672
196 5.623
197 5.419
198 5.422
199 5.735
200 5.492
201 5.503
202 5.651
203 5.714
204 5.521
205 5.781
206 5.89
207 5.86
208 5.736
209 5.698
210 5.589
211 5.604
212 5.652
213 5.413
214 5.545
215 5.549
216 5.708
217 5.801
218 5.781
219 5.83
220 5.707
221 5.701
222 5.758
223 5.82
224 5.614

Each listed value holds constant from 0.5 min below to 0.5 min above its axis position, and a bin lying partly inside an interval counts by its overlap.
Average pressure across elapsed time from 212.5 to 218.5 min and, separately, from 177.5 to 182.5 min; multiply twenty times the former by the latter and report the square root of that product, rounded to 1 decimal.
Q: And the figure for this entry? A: 24.4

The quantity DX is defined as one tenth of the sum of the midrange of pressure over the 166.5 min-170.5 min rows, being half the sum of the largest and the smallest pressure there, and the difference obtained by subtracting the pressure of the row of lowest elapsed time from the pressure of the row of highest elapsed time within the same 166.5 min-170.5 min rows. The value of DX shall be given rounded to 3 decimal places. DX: 0.544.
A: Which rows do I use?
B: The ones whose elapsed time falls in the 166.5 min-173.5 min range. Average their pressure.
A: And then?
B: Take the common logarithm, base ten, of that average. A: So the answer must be 0.724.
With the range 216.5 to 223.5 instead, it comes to 0.761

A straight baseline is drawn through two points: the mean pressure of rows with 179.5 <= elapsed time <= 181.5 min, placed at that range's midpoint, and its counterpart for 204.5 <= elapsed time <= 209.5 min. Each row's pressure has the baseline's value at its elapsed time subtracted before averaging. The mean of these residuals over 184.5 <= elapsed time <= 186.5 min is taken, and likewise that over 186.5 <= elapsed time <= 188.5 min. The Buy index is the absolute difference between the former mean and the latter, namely 0.031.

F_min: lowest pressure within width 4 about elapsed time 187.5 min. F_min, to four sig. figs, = 5.165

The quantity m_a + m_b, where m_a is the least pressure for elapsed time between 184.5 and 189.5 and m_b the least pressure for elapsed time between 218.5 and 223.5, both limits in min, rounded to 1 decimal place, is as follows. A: 10.9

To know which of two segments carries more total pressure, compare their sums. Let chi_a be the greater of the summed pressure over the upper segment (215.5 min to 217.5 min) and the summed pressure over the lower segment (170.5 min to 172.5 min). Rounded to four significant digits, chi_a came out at 11.51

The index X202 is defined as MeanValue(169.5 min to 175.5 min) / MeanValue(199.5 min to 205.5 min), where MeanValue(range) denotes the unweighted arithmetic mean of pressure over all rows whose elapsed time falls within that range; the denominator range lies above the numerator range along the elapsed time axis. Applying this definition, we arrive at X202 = 0.95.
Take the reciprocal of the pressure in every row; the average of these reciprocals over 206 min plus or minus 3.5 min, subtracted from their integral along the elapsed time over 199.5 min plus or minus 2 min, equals 0.55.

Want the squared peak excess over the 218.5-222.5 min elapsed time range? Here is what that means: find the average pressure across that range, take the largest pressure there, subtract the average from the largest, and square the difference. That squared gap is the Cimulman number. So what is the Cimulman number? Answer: 0.007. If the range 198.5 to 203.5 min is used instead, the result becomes 0.013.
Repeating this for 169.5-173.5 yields 0.002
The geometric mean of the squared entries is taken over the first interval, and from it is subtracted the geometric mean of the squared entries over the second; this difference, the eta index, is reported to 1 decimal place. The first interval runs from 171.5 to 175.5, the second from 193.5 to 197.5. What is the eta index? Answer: -2.5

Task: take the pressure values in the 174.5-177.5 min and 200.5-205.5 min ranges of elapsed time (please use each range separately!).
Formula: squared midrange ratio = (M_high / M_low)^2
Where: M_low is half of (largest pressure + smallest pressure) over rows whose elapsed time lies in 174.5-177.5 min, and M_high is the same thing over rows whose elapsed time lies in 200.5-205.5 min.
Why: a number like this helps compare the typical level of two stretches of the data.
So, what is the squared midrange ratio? 1.15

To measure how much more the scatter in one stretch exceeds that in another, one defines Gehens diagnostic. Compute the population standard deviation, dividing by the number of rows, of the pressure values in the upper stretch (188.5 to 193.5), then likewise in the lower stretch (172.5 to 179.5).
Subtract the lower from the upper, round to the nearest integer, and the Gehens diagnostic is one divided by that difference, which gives 12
